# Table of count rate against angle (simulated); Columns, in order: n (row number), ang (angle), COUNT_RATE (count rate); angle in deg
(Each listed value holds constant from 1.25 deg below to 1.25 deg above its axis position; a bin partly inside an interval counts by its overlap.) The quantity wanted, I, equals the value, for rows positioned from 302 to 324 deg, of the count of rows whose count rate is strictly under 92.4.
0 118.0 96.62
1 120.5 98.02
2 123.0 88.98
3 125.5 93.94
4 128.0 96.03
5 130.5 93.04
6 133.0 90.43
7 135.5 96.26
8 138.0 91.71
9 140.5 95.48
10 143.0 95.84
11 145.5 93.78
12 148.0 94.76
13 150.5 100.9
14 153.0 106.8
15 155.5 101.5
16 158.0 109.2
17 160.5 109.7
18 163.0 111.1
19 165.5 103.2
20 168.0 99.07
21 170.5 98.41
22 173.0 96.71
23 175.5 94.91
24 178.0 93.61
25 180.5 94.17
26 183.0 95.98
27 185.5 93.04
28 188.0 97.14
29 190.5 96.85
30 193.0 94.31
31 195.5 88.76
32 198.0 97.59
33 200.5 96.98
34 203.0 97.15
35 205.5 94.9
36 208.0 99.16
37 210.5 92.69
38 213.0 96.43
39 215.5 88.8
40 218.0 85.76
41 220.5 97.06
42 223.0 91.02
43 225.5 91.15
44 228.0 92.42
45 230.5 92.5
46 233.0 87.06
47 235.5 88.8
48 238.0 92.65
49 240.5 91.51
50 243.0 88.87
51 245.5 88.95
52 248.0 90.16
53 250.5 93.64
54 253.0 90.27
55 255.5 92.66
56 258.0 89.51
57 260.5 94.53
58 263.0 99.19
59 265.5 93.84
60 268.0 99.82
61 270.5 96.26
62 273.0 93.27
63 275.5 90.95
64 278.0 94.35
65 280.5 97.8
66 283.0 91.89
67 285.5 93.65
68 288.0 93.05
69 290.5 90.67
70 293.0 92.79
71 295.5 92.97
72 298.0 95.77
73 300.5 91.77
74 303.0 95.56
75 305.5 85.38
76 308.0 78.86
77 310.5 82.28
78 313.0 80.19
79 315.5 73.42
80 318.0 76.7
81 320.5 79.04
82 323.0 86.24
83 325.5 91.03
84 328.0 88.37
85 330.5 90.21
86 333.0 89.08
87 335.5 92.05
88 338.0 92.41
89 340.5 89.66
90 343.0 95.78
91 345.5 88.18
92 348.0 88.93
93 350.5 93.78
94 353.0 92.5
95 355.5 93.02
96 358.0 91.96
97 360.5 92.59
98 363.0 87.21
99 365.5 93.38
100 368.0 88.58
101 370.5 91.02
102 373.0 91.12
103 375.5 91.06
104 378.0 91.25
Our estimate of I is 8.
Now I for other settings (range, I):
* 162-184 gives 0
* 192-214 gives 1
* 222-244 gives 6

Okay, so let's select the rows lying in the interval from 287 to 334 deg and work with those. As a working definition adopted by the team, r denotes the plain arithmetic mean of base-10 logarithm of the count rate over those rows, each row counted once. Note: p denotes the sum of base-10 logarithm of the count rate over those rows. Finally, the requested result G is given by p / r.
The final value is 19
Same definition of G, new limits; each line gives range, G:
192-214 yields 9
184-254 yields 28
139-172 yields 13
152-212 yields 24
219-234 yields 6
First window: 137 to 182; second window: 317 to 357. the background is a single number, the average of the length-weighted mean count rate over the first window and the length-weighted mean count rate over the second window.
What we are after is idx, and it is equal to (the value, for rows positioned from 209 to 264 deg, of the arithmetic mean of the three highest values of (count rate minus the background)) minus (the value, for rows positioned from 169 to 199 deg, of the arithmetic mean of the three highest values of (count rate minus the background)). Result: 0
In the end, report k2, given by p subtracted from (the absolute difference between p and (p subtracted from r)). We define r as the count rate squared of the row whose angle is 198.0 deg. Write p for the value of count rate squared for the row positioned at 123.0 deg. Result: -1606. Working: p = 7917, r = 9524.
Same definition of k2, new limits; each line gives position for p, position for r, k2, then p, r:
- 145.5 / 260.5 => -141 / 8795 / 8936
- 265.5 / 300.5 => 384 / 8806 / 8422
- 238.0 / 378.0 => 257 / 8584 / 8327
